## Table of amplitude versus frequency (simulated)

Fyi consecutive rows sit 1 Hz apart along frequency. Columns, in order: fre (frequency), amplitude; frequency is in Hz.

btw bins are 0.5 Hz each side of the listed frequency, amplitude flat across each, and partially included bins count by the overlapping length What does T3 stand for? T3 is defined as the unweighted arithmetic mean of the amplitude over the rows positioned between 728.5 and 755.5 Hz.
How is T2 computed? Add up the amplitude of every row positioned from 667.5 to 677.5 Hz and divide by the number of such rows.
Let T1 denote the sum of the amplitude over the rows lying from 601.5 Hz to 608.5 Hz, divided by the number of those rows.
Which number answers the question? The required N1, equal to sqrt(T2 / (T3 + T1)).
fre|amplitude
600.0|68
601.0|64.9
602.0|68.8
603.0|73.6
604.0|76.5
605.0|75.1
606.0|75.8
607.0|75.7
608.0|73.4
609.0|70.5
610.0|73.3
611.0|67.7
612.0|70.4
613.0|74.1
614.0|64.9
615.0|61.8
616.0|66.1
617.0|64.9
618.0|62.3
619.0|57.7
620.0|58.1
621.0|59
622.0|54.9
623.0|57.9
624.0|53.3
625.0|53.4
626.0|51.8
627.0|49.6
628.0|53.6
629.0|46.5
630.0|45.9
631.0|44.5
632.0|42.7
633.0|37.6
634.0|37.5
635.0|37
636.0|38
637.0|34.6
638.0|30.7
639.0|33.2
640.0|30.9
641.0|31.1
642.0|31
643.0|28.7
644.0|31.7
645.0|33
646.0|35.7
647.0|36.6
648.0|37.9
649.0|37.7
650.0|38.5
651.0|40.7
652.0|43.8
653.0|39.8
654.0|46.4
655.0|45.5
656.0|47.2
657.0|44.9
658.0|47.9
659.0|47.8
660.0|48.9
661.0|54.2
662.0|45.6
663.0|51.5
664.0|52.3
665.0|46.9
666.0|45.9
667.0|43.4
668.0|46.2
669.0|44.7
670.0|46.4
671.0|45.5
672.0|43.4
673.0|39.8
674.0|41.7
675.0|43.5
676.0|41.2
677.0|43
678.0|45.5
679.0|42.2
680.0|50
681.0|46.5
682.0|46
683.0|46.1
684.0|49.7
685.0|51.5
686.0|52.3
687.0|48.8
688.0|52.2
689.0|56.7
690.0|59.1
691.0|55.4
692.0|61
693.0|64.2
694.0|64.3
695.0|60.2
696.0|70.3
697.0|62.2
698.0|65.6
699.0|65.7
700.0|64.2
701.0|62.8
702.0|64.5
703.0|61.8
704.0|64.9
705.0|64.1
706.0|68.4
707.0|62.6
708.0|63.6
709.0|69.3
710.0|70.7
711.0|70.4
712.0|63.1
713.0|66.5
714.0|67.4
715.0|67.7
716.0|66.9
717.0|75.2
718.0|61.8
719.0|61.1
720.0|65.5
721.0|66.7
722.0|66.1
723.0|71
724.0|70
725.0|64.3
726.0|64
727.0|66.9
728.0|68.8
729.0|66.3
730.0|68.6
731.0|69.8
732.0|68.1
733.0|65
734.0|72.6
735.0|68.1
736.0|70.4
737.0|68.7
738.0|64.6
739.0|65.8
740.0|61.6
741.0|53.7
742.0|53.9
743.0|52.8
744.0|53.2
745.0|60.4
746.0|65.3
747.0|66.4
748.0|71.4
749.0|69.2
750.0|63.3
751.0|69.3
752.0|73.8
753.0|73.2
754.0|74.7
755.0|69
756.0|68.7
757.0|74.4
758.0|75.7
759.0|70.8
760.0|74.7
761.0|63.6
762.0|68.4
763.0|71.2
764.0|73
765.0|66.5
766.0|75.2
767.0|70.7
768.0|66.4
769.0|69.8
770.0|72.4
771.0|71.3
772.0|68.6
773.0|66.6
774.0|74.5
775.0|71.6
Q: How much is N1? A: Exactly 0.56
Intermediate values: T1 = 74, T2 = 44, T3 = 66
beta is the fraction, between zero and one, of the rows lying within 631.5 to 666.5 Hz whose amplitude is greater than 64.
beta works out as 0.0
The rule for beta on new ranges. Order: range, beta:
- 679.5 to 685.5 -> 0.0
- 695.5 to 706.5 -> 0.7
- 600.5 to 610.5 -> 1.0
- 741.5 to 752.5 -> 0.5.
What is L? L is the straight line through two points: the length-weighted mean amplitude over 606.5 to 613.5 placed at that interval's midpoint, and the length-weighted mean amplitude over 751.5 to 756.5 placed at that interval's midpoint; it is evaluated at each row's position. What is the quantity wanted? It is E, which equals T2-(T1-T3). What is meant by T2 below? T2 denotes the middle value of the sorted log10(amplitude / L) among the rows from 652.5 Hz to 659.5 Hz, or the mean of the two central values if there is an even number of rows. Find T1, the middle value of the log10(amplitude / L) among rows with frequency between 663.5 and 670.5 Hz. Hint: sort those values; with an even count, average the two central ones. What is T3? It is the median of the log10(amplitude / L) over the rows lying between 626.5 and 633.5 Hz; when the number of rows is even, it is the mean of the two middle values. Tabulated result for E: -0.19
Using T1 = -0.19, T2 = -0.19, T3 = -0.196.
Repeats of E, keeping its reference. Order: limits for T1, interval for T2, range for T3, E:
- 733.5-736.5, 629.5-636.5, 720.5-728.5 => -0.30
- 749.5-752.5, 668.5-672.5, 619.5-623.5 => -0.28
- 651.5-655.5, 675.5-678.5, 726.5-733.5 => -0.04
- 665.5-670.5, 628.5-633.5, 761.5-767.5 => -0.02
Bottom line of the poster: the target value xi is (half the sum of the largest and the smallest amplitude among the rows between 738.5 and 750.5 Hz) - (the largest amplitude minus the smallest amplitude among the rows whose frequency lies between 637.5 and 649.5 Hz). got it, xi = 53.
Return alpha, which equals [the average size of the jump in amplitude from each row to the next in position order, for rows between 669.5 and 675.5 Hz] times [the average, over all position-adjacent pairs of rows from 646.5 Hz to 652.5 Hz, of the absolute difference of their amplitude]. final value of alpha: 3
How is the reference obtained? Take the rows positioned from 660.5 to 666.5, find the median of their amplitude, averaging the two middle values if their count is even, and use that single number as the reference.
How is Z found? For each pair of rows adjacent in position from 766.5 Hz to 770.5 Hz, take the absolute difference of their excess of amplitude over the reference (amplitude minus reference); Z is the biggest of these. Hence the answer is 4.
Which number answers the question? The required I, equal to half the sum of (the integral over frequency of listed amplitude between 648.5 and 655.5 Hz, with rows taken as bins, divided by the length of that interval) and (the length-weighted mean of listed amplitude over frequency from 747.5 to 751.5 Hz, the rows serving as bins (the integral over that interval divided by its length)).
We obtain 55.0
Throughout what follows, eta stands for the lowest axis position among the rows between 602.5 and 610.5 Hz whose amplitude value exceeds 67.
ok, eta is 603.0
